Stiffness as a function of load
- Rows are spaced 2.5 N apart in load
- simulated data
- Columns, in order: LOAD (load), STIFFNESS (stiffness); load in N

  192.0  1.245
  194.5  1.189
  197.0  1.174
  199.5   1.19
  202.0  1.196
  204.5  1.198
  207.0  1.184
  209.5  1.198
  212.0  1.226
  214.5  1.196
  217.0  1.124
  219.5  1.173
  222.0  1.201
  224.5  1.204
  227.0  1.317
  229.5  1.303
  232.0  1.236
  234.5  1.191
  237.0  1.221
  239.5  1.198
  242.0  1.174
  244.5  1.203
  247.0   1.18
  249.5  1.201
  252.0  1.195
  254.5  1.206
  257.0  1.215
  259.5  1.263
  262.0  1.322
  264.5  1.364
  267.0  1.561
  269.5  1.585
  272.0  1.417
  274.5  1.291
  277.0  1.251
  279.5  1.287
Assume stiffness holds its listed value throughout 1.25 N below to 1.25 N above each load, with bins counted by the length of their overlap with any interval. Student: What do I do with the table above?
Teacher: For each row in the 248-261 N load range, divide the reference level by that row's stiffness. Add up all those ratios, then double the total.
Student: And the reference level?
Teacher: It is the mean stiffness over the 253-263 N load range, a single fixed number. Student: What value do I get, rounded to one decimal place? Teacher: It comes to 10.3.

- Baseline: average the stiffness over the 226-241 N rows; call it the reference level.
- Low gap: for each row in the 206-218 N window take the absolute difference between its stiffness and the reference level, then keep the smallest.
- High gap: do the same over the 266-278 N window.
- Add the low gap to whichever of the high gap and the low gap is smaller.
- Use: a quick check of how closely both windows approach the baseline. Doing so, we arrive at 0.025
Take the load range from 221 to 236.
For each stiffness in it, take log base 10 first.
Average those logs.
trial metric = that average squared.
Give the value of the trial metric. 0.0088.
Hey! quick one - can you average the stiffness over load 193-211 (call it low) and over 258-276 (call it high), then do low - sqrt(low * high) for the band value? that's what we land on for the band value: -0.10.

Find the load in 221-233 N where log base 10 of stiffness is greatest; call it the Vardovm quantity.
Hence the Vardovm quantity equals 227.0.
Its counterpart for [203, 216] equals 212.0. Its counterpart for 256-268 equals 267.0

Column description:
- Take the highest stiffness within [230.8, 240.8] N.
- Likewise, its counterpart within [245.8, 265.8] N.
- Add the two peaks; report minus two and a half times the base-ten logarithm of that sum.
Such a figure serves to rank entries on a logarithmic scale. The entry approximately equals -1.04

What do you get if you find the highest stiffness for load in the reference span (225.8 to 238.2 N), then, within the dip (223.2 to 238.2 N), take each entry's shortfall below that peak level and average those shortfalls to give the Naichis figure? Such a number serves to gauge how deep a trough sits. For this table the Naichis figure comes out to 0.072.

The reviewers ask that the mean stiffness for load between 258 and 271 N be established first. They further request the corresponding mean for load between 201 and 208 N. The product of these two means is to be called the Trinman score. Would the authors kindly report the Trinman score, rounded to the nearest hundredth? 1.69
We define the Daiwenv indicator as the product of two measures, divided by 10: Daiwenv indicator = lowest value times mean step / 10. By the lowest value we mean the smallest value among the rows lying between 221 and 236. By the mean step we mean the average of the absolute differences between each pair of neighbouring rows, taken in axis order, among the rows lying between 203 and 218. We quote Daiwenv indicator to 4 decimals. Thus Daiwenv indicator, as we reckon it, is 0.0038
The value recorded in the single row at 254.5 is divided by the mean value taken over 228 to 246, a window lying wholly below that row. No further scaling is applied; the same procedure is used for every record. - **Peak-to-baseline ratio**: 0.99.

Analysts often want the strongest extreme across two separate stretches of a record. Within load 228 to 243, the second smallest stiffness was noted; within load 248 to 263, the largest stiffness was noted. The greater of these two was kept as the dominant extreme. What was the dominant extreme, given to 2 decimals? 1.32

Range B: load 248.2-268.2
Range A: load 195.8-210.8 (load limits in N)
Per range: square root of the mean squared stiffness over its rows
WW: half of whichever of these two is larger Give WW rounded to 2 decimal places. 0.65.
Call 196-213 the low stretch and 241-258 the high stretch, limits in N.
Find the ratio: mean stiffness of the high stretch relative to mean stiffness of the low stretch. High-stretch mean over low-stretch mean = 1.00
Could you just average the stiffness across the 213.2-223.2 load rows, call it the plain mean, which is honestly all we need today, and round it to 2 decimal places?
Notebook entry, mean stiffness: 1.17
